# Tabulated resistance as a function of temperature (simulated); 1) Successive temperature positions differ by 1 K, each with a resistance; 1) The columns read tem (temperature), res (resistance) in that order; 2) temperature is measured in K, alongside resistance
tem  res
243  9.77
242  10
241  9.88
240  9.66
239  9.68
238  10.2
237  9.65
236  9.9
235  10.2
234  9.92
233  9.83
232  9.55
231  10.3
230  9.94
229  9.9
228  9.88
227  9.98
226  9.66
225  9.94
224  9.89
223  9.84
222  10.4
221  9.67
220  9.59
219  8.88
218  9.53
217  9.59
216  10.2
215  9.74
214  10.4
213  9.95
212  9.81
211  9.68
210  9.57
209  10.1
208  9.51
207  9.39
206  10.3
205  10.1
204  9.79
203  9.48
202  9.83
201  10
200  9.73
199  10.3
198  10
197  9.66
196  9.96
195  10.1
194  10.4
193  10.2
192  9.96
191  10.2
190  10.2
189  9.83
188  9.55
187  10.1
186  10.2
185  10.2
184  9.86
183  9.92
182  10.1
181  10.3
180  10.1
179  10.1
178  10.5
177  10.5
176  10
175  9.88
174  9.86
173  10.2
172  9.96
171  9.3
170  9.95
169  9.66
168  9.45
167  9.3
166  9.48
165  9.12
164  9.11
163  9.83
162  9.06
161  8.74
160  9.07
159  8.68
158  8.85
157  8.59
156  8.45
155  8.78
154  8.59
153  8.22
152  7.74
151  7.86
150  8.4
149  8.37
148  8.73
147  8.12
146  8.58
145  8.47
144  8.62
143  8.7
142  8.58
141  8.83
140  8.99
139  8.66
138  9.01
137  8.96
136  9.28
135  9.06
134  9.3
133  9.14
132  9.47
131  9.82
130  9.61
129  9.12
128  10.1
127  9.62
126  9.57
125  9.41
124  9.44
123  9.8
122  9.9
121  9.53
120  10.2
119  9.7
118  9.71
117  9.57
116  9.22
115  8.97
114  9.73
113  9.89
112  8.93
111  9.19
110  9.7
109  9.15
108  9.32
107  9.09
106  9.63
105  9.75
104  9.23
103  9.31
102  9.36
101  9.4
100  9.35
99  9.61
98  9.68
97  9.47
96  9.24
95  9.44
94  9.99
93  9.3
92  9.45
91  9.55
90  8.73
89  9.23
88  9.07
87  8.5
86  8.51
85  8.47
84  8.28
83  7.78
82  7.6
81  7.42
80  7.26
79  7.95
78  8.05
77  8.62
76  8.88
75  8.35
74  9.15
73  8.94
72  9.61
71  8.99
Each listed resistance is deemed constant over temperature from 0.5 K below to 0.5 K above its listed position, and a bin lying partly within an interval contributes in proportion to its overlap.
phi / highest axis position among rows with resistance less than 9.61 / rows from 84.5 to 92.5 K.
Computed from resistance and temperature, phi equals 92 K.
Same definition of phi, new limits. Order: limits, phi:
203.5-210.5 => 210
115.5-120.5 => 117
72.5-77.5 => 77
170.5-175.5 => 171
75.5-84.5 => 84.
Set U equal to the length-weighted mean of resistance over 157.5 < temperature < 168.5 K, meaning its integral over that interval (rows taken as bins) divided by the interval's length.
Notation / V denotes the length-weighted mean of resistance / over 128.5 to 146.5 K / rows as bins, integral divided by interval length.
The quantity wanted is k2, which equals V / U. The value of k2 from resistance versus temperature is 0.98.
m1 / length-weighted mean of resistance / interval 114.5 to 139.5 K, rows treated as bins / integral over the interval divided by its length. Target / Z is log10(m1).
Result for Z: 0.98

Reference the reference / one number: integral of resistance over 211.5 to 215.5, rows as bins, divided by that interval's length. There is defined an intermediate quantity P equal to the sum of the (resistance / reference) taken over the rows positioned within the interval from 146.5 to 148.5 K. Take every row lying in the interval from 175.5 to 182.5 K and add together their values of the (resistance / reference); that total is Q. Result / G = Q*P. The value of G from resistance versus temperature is 12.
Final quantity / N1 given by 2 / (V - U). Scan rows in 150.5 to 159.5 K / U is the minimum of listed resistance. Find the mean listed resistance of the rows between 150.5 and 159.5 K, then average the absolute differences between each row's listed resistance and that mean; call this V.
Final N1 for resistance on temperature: -0.269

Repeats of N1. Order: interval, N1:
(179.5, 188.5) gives -0.213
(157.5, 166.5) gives -0.237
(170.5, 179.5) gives -0.221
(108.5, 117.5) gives -0.232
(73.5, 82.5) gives -0.298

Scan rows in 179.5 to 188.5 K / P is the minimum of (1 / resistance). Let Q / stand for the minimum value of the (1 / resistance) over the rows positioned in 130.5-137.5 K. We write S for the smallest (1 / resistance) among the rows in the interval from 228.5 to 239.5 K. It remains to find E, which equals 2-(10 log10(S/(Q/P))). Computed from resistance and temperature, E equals 12.3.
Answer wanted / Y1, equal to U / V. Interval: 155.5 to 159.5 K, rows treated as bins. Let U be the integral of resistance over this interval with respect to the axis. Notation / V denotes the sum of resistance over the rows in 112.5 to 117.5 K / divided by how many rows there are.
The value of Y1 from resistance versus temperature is 3.6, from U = 35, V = 9.5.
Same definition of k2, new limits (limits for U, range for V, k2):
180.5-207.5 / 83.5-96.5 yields 0.91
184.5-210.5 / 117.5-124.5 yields 0.98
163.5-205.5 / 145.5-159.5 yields 0.85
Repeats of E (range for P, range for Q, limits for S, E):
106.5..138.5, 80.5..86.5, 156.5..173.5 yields 12.9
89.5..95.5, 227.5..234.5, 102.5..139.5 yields 12.0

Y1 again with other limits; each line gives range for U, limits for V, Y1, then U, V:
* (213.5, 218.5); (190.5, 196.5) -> 4.9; 49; 10.1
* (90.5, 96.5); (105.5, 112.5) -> 6.1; 57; 9.3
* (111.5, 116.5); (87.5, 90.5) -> 5.2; 47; 9.0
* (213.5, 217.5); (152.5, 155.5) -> 4.7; 40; 8.5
